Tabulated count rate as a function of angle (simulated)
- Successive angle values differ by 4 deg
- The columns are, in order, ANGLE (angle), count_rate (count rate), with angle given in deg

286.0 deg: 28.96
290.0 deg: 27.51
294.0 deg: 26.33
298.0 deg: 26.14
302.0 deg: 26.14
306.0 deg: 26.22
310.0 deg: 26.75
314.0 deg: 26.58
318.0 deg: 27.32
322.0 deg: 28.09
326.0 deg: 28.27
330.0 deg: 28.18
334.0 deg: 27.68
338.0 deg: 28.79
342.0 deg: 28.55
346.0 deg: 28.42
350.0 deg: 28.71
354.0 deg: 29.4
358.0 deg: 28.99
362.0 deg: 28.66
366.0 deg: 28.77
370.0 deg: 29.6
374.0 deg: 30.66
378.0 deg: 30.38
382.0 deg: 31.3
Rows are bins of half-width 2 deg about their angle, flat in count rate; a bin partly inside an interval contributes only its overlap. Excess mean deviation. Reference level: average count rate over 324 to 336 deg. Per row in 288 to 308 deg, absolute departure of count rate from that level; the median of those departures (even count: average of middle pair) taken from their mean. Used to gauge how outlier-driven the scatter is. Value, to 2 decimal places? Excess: -0.25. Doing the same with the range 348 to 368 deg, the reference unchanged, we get 0.14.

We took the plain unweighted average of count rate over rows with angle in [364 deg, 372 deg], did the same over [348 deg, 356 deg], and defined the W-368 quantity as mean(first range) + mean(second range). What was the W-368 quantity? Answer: 58.2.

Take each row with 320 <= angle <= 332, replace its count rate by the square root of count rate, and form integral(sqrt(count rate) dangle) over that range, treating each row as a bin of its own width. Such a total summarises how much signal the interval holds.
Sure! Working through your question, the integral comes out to 64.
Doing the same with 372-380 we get 44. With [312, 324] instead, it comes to 63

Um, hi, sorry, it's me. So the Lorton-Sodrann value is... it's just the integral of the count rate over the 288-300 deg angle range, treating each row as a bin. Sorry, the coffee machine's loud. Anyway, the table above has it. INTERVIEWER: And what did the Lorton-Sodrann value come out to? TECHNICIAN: 320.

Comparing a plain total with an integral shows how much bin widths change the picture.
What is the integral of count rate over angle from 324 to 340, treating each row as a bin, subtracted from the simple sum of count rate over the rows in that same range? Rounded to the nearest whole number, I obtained -339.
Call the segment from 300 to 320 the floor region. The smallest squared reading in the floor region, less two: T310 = 681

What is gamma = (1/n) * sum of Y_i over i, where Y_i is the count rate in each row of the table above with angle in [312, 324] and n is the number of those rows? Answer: 27.3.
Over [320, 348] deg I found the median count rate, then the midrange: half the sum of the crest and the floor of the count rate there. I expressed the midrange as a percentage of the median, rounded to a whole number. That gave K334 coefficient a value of 100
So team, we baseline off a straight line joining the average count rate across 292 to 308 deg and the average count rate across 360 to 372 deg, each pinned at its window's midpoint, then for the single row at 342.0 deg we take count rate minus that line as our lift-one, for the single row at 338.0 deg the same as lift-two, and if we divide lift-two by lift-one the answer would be 1.7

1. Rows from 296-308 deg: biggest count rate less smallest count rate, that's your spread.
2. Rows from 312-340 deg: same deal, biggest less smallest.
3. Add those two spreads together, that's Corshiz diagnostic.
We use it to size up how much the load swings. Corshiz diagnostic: 2.29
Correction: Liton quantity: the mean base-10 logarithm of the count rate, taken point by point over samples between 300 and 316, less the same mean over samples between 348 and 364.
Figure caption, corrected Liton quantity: -0.0395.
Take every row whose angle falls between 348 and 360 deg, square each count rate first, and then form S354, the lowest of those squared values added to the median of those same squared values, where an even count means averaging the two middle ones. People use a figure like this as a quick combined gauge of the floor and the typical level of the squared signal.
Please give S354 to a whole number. 1665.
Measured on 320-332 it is 1583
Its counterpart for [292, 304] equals 1367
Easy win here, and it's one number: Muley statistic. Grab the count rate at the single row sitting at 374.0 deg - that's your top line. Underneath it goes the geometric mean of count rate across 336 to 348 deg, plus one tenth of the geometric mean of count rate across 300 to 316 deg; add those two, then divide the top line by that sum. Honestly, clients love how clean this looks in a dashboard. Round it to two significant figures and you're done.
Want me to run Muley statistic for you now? 0.98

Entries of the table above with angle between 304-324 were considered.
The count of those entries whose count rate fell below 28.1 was 5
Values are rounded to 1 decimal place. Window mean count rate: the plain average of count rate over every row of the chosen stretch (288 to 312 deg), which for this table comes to 26.5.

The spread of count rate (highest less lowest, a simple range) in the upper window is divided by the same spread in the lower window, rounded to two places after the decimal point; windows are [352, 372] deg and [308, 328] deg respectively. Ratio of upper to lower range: 0.56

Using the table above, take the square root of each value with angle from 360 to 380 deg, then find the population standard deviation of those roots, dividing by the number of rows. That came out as 0.075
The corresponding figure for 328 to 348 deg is 0.036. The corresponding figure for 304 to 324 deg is 0.063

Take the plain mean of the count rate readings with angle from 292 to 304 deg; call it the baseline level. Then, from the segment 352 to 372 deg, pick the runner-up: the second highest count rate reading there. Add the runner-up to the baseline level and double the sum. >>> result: 111.2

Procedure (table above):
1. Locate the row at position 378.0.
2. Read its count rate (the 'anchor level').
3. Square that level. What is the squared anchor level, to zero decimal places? 923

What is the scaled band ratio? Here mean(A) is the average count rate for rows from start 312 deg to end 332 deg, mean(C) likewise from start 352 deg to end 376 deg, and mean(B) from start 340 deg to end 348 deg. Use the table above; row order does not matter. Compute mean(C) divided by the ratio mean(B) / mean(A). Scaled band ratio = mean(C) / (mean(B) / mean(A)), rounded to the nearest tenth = 28.5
